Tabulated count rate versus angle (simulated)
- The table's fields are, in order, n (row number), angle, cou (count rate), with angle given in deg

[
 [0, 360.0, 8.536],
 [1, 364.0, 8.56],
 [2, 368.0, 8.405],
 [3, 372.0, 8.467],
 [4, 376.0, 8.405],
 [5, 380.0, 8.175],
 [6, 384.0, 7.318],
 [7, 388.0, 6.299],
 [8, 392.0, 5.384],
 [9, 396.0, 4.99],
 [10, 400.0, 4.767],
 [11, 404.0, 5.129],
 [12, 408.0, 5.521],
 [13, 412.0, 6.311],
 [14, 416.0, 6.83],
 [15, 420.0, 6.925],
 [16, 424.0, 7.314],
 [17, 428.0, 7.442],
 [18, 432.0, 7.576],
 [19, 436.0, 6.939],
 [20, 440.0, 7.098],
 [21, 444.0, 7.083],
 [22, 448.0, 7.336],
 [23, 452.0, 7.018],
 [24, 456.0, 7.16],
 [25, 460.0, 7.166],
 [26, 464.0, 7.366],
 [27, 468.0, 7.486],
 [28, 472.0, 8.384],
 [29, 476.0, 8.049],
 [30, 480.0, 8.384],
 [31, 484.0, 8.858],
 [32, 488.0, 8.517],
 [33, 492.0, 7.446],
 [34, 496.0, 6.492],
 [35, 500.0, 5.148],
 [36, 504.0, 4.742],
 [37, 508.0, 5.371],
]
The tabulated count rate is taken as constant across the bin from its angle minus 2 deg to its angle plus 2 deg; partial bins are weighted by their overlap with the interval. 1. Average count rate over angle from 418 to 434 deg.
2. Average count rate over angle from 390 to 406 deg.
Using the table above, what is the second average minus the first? -2.2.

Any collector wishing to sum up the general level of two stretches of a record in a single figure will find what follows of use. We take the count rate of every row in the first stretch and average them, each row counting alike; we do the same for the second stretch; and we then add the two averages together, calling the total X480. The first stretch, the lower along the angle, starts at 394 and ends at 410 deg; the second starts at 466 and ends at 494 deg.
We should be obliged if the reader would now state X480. 13.3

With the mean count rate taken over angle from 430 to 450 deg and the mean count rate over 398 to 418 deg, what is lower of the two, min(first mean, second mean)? 5.71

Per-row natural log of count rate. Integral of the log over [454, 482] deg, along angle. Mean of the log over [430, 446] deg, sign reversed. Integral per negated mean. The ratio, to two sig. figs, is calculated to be -29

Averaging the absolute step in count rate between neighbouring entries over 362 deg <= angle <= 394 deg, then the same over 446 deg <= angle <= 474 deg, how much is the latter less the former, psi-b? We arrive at -0.2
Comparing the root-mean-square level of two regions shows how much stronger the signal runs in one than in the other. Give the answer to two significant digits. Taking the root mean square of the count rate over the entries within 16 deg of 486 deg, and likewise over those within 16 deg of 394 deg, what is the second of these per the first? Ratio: 0.78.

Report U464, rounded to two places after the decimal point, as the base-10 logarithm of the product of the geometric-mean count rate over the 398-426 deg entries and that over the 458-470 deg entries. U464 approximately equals 1.65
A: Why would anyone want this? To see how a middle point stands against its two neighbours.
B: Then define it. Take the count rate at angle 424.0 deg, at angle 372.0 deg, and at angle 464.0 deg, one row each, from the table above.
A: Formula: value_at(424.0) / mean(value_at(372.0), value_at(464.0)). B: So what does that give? 0.92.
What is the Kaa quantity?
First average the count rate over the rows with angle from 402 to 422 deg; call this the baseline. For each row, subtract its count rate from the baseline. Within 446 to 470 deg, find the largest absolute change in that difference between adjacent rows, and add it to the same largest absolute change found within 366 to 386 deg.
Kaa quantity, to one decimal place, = 1.2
